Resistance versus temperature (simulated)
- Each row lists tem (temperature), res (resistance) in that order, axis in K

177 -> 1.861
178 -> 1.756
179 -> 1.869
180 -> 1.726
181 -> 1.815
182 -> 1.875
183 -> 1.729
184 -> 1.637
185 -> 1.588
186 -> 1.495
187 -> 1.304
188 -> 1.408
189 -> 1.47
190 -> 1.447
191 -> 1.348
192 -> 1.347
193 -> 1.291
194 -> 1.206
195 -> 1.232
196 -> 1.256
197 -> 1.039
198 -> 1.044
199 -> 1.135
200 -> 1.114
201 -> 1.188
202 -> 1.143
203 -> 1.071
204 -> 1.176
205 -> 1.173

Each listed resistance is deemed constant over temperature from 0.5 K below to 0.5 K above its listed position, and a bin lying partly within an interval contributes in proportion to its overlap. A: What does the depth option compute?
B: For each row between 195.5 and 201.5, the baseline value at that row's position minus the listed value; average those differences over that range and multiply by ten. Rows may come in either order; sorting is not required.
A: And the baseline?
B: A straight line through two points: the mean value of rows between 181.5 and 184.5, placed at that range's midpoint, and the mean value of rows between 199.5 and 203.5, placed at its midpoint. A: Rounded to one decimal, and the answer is 1.0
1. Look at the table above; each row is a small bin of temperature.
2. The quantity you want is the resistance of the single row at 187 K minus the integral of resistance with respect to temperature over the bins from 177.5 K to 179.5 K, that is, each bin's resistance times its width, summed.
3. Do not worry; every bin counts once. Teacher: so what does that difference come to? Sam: -2.3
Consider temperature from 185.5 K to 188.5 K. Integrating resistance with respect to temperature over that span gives 4.2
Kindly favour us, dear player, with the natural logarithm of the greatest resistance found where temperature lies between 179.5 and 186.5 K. 0.63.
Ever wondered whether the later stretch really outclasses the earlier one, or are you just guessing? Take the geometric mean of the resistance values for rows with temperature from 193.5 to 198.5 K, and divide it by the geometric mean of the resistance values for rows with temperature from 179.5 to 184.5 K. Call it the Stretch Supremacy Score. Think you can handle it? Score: 0.66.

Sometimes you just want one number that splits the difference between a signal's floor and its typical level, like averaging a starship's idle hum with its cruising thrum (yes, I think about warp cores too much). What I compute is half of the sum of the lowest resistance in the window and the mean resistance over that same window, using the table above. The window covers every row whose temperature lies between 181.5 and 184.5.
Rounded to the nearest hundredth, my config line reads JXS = 1.69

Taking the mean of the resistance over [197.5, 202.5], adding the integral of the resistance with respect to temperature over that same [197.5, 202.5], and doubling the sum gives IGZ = 13.5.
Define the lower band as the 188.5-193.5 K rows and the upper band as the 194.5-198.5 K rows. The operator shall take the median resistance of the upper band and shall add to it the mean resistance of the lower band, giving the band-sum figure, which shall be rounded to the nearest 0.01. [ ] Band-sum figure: 2.52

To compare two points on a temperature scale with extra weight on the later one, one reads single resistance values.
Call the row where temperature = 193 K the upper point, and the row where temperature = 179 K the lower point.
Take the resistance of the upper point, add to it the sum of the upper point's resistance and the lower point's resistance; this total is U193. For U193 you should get 4.5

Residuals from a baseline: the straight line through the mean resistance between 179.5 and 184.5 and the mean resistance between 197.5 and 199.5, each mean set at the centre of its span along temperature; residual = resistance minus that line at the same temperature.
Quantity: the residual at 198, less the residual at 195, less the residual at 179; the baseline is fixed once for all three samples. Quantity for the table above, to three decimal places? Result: -0.058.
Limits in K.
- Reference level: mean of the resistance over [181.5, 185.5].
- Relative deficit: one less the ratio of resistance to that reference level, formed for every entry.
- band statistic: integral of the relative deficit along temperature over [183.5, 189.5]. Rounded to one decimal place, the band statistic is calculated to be 0.8 K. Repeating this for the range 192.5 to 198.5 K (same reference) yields 1.9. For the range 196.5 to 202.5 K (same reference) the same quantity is 2.1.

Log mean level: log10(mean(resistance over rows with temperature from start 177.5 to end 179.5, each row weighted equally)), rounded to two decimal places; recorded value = 0.26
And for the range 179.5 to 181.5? 0.25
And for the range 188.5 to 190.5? 0.16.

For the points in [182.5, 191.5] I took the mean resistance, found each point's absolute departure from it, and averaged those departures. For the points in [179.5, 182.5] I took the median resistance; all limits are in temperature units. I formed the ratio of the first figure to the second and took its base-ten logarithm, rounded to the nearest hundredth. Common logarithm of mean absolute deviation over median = -1.23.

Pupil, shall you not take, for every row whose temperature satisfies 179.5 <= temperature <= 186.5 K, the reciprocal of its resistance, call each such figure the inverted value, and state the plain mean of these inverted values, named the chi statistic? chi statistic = 0.59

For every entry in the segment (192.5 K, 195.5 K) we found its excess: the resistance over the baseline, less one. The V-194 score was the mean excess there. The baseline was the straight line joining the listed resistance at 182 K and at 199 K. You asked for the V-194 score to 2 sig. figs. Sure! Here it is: -0.081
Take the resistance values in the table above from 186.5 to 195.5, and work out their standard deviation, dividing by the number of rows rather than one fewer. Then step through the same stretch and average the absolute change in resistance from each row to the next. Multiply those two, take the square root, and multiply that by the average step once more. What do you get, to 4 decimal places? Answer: 0.0040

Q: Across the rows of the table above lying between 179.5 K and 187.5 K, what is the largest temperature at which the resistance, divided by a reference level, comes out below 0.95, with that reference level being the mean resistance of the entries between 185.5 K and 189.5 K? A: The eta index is 187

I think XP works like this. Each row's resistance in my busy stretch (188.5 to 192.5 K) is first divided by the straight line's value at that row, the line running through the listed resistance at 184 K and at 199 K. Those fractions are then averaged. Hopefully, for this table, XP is 0.99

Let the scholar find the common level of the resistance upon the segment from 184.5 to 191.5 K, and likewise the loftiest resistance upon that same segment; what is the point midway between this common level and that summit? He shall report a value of 1.5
